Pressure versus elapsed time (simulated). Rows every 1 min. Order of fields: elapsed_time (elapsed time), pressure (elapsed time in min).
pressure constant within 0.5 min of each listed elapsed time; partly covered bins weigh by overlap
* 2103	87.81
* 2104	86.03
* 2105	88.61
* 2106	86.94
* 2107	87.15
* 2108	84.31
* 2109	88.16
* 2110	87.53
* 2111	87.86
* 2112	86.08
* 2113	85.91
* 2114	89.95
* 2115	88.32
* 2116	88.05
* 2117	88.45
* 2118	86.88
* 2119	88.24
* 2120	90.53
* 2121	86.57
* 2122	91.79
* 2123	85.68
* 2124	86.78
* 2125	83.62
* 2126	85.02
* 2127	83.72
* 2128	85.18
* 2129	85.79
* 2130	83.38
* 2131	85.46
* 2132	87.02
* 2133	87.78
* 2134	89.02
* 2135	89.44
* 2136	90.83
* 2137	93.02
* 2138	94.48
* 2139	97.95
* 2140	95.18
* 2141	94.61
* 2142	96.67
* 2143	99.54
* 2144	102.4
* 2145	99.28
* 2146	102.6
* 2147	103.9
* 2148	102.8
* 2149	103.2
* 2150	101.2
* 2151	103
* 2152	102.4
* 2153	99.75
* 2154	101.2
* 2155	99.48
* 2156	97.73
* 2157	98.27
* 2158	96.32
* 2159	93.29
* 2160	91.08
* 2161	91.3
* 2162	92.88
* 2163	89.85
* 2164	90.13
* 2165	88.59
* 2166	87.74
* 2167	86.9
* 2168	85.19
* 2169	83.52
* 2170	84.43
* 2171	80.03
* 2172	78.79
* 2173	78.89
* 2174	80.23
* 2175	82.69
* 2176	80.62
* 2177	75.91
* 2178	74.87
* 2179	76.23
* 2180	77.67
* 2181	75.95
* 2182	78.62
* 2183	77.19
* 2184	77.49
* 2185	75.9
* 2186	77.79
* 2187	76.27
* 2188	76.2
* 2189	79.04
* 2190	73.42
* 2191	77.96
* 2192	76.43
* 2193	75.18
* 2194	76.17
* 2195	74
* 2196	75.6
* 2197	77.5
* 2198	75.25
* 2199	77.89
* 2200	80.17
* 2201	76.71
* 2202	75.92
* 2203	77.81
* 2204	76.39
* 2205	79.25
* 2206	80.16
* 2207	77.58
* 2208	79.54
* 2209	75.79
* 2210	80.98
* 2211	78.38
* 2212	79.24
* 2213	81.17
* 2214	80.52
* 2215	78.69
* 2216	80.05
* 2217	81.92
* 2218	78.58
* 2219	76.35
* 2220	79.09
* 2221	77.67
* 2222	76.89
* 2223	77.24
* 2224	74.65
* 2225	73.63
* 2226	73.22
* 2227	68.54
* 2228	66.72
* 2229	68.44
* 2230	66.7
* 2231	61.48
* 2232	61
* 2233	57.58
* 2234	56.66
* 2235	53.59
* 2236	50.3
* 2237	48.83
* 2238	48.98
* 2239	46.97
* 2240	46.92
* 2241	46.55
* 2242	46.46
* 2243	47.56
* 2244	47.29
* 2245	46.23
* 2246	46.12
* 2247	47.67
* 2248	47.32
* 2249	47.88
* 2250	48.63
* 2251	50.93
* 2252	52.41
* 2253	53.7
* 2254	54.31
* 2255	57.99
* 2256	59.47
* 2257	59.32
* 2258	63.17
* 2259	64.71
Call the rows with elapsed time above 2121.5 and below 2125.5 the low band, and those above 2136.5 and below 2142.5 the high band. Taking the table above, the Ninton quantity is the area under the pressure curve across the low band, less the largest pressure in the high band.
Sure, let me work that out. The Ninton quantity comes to 250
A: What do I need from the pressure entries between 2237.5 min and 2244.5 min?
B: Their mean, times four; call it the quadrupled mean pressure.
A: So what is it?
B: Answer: 189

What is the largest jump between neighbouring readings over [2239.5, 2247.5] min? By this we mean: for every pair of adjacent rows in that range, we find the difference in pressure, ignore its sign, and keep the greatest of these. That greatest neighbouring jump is 2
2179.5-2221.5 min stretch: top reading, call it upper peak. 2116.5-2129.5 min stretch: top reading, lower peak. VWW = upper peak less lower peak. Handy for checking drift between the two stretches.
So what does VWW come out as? -10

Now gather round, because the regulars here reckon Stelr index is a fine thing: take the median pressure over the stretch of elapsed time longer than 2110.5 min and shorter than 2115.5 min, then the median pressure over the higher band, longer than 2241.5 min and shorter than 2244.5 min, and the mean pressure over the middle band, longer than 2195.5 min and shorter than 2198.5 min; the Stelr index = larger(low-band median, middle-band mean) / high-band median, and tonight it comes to 1.86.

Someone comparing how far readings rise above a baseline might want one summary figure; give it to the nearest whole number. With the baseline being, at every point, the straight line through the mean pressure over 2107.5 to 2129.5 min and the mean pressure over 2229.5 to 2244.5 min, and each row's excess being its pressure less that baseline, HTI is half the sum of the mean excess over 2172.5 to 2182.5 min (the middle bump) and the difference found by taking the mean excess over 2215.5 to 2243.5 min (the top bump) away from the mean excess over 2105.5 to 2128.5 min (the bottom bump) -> -1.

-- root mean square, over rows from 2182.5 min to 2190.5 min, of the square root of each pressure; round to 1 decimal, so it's 8.8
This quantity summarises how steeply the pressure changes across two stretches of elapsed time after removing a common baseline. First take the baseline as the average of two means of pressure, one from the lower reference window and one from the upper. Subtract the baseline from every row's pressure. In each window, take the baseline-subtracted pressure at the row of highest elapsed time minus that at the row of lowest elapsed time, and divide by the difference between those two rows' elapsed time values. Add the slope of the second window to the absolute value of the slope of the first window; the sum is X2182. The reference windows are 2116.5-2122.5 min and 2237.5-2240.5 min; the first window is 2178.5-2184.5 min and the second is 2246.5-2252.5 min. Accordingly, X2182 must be 1.20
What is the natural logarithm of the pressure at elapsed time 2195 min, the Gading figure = 4.30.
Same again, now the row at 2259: 4.17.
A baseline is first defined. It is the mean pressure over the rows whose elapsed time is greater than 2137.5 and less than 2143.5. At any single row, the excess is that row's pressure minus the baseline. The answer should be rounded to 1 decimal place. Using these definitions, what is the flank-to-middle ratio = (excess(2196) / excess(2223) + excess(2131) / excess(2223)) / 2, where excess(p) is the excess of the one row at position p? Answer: 0.8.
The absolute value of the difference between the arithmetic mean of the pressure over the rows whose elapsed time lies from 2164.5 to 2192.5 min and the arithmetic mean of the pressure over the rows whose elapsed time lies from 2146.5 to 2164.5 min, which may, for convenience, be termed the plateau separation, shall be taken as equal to 18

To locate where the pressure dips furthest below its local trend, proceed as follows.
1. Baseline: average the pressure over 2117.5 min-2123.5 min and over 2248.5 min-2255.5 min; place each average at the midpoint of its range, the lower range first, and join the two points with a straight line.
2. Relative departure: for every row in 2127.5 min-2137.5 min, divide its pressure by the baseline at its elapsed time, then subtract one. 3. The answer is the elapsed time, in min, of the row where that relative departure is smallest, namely 2130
